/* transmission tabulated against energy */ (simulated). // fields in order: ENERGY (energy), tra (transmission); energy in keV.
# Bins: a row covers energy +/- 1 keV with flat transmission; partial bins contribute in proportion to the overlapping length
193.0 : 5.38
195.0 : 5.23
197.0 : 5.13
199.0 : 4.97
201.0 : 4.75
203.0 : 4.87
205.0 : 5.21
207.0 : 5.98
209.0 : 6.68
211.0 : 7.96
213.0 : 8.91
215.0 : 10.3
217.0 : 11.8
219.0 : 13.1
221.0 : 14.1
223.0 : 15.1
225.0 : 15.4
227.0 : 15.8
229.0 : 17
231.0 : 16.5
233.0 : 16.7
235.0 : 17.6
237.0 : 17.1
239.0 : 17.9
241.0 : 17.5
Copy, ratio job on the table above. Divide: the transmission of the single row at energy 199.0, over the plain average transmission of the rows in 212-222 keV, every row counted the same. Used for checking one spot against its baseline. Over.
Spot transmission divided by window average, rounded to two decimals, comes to 0.43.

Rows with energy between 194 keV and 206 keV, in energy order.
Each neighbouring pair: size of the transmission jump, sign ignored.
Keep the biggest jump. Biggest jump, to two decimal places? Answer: 0.34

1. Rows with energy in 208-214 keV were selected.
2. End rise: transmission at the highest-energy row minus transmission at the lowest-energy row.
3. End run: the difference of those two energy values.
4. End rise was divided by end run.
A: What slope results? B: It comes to 0.56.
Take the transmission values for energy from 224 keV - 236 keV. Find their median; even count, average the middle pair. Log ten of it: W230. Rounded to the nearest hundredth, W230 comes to 1.22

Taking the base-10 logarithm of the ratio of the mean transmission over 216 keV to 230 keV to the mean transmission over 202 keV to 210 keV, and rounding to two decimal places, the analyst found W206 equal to 0.41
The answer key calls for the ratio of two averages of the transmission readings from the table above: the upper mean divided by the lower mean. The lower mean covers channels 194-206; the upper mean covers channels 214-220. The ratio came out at 2.33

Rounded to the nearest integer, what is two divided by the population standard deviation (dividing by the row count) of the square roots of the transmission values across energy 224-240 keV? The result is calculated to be 21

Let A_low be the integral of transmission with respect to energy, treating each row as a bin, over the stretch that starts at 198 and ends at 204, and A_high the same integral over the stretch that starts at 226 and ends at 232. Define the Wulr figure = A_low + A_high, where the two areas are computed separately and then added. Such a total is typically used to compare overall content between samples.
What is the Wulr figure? 128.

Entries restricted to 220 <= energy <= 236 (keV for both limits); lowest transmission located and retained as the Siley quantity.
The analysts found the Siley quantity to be 14.1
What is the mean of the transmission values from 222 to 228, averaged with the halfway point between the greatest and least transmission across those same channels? 15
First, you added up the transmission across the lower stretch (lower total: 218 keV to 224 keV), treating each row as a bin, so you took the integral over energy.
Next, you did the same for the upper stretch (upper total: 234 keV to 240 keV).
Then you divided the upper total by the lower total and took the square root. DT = 1.12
